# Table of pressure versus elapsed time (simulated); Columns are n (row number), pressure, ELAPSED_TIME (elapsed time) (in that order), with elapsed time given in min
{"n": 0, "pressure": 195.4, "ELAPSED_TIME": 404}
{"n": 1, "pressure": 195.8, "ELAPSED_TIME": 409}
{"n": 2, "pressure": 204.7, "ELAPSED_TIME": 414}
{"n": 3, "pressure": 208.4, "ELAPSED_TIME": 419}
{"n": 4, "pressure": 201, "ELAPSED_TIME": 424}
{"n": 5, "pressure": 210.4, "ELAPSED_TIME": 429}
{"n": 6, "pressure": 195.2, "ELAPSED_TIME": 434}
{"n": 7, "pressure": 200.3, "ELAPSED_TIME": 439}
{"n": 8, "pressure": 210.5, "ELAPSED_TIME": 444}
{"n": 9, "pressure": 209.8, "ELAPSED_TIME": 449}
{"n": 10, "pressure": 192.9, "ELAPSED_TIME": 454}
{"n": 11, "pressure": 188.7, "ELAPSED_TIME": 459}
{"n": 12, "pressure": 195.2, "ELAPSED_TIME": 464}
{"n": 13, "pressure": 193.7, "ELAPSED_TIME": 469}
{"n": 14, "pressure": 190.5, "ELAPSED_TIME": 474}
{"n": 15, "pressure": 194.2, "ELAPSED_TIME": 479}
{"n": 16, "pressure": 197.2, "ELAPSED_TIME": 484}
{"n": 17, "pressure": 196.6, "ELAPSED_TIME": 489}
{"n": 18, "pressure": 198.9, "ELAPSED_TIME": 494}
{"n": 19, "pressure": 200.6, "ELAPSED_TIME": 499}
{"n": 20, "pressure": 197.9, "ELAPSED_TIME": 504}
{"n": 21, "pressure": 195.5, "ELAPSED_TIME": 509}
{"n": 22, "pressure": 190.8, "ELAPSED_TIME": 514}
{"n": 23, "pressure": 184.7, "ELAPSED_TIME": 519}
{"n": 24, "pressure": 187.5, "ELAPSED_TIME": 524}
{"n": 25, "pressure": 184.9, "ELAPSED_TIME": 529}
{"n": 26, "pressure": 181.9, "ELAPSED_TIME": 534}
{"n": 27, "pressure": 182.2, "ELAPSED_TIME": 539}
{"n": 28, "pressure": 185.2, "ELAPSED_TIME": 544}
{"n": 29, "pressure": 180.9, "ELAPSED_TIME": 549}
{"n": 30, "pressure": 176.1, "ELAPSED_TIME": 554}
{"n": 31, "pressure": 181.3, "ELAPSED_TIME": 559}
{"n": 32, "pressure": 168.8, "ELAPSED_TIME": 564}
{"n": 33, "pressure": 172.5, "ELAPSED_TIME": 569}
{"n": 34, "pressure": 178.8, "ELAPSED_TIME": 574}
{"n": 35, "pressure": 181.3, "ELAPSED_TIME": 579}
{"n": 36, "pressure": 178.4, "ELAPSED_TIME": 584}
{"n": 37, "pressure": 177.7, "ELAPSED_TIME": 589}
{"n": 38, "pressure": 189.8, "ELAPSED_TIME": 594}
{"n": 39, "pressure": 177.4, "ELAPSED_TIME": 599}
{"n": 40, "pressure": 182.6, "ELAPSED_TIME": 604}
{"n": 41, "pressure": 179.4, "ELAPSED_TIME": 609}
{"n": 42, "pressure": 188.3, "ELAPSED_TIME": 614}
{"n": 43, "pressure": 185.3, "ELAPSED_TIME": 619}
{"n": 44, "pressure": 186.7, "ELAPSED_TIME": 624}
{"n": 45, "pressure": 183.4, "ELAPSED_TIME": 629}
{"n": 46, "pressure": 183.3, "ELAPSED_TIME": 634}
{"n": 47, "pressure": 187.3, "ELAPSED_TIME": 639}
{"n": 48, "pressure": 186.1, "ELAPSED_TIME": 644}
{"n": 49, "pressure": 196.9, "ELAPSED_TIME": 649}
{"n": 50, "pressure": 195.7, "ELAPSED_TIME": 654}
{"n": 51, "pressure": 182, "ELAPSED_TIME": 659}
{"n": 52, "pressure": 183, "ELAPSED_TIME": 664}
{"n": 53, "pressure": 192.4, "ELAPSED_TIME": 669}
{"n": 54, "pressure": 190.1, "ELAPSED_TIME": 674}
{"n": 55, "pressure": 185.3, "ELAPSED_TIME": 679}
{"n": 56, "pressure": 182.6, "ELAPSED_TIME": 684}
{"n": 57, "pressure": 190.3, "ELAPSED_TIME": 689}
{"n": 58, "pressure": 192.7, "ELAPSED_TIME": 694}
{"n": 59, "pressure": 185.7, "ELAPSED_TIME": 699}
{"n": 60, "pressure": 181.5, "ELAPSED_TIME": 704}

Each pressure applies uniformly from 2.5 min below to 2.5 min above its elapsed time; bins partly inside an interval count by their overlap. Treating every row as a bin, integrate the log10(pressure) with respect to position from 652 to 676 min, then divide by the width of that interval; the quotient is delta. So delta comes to 2.28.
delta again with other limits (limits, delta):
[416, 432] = 2.31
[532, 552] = 2.26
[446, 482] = 2.29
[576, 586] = 2.25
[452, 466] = 2.28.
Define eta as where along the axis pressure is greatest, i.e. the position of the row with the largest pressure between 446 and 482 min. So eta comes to 449 min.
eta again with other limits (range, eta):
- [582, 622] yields 594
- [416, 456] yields 444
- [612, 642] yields 614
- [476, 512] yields 499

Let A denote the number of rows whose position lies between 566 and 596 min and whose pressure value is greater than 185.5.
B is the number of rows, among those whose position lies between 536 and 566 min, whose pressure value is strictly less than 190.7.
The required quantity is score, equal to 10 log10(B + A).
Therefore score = 8.5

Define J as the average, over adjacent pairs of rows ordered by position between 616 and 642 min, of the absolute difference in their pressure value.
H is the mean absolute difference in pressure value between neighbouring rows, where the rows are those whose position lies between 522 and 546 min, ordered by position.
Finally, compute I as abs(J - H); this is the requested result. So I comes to 0.0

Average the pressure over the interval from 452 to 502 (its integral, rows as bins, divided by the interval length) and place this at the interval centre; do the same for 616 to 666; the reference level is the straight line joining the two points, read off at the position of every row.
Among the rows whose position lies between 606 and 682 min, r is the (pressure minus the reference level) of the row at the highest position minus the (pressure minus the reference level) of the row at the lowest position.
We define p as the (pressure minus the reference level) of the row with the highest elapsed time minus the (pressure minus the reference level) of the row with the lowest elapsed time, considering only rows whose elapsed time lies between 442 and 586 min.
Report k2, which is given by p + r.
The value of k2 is -16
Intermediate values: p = -25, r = 9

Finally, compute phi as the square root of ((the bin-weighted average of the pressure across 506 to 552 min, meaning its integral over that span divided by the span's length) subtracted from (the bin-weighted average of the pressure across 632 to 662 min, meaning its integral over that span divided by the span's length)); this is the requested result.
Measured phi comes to 1.6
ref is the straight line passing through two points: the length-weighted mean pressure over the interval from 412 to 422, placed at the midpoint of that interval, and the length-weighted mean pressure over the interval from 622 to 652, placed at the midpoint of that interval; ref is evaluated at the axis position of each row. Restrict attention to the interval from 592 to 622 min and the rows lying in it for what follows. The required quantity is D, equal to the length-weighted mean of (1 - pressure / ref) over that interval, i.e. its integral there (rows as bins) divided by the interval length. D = 0.03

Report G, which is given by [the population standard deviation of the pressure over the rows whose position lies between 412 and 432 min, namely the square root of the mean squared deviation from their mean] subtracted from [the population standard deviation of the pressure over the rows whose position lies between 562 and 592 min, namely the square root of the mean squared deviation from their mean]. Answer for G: 0.7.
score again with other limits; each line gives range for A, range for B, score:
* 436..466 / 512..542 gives 10.4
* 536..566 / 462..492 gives 0.0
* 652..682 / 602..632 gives 9.5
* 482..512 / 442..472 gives 8.5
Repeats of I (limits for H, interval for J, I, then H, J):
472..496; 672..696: 2.0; 2.4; 4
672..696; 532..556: 1.3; 4.4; 3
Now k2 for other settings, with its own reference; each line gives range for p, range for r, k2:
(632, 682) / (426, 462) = -16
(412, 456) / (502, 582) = -23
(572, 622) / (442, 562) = -15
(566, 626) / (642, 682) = 18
